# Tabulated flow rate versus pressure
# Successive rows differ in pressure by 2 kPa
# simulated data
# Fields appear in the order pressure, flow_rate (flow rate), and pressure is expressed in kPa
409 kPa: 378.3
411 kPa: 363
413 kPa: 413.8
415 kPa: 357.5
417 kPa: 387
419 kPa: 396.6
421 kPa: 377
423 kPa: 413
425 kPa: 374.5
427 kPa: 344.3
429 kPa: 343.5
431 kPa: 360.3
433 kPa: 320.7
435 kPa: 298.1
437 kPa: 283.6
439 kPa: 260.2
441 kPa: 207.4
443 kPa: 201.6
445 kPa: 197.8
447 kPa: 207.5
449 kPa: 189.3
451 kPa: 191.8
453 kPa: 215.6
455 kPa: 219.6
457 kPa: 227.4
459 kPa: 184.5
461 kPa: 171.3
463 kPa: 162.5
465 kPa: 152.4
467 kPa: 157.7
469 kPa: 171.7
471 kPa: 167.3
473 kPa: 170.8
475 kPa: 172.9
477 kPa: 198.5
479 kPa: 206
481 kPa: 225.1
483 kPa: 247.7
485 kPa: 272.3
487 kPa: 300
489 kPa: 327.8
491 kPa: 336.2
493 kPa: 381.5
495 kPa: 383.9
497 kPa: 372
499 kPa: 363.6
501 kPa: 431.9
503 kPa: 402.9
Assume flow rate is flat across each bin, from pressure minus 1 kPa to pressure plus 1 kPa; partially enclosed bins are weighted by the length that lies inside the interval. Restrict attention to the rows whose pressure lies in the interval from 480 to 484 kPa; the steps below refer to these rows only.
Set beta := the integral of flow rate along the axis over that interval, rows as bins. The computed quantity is 946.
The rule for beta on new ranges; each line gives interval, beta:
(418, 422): 1547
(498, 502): 1591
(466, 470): 659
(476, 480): 809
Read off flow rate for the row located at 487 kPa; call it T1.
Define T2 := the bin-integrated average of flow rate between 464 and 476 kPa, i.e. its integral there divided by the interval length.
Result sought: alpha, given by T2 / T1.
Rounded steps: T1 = 300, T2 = 165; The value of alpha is 0.55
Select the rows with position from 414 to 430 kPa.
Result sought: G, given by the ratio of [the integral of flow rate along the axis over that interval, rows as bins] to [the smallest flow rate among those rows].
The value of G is 17.4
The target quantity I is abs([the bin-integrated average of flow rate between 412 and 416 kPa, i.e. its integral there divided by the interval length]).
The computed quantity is 386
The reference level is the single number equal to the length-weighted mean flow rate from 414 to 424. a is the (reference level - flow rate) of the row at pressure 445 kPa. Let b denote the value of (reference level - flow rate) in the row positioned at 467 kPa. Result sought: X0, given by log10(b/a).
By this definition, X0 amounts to 0.1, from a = 188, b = 229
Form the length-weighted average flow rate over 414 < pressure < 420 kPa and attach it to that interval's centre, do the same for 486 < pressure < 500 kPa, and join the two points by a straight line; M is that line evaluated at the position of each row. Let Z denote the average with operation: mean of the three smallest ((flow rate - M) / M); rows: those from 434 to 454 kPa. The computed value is -0.48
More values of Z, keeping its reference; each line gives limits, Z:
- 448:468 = -0.57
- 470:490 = -0.53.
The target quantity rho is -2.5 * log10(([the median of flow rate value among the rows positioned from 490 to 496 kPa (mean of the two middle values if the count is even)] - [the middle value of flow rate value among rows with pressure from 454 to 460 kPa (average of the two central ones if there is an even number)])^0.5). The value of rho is -2.76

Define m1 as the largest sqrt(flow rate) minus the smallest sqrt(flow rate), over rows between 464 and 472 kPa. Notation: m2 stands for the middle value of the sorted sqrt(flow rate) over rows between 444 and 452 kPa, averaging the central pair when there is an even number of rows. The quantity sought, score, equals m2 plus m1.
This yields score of 15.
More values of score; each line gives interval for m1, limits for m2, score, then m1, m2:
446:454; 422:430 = 20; 0.9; 19.0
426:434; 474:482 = 15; 1.1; 14.2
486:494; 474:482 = 16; 2.2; 14.2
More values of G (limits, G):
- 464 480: 18.3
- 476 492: 21.3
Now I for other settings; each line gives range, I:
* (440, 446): 202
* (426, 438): 325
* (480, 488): 261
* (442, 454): 201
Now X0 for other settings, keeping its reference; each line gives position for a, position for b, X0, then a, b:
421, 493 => -0.3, 9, 5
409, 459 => 1.4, 8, 202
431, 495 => -1.0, 26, 2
